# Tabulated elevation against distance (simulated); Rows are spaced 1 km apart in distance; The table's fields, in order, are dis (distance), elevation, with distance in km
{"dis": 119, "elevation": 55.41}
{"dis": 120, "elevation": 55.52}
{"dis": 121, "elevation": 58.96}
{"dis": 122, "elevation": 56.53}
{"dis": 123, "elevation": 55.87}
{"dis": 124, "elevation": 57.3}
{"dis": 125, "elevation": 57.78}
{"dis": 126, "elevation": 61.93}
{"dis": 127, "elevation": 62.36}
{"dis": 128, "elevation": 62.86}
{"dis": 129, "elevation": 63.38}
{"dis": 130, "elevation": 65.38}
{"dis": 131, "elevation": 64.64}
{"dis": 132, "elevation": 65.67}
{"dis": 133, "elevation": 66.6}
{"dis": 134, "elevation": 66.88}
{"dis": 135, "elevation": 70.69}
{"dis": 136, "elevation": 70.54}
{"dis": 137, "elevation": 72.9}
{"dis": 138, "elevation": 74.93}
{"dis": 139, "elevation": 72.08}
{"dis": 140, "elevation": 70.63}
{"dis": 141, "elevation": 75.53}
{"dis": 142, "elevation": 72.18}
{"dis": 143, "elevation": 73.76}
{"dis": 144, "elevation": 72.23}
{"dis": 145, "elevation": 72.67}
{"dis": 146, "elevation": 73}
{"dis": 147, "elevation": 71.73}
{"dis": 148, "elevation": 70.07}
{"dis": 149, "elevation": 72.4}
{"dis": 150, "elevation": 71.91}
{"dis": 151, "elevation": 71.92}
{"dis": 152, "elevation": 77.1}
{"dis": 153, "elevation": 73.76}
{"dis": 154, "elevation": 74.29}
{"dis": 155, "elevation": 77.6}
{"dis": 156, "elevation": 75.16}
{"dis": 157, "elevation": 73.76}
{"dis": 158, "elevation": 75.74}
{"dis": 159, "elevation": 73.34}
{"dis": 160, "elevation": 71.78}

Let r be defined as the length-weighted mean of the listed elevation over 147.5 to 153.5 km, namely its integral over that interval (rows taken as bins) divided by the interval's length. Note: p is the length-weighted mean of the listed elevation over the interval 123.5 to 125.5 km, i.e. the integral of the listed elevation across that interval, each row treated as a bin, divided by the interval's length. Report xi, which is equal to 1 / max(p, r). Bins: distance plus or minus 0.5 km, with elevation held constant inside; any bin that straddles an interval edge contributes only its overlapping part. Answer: 0.0137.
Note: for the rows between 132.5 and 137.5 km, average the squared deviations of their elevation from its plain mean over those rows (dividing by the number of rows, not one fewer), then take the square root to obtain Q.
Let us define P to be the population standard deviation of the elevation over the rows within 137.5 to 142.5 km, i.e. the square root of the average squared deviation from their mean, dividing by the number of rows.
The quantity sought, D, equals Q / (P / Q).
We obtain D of 3.2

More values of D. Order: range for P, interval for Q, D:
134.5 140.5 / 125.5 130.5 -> 0.9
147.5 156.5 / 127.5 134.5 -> 0.8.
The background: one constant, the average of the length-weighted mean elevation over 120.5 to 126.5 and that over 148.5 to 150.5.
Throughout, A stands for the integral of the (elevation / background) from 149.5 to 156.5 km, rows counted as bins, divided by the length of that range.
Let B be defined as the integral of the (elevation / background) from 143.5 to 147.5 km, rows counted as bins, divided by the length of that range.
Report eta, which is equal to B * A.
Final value 1.27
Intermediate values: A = 1.14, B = 1.11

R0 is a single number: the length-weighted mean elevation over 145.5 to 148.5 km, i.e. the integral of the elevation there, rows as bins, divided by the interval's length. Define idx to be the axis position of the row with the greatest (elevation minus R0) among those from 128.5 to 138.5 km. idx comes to 138 km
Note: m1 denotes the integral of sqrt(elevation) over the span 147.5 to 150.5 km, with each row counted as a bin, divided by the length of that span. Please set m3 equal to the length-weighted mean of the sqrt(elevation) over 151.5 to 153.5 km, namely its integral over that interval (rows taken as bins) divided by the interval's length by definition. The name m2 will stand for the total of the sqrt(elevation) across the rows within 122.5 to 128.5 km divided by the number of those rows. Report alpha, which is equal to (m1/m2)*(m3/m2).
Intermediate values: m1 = 8.45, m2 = 7.72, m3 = 8.68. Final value 1.23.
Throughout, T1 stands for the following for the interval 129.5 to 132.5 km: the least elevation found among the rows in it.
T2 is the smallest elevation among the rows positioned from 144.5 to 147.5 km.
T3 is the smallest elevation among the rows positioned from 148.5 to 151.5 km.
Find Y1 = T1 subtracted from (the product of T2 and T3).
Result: 5093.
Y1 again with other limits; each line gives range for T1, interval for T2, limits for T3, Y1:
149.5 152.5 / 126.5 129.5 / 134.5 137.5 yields 4327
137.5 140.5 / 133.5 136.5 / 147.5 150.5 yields 4616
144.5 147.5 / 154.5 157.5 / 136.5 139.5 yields 5245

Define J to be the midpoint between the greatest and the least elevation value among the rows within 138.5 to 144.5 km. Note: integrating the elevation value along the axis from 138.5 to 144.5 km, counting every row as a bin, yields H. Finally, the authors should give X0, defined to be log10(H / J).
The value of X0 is 0.78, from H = 436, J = 73.1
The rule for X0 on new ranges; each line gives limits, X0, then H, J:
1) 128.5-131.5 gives 0.48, 193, 64.4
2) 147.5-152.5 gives 0.69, 363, 73.6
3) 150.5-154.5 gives 0.60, 297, 74.5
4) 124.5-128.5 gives 0.61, 245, 60.3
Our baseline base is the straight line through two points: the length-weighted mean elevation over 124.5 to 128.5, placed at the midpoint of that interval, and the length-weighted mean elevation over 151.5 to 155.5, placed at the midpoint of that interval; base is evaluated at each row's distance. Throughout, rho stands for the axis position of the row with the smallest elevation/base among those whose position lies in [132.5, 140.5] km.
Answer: 134 km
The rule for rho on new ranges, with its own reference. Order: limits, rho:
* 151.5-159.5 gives 159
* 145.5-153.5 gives 148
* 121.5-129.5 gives 123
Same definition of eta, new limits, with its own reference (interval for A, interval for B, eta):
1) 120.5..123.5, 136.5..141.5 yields 0.99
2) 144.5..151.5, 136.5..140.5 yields 1.23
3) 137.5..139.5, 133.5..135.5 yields 1.19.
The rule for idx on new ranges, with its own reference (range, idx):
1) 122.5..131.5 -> 130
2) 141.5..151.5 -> 143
